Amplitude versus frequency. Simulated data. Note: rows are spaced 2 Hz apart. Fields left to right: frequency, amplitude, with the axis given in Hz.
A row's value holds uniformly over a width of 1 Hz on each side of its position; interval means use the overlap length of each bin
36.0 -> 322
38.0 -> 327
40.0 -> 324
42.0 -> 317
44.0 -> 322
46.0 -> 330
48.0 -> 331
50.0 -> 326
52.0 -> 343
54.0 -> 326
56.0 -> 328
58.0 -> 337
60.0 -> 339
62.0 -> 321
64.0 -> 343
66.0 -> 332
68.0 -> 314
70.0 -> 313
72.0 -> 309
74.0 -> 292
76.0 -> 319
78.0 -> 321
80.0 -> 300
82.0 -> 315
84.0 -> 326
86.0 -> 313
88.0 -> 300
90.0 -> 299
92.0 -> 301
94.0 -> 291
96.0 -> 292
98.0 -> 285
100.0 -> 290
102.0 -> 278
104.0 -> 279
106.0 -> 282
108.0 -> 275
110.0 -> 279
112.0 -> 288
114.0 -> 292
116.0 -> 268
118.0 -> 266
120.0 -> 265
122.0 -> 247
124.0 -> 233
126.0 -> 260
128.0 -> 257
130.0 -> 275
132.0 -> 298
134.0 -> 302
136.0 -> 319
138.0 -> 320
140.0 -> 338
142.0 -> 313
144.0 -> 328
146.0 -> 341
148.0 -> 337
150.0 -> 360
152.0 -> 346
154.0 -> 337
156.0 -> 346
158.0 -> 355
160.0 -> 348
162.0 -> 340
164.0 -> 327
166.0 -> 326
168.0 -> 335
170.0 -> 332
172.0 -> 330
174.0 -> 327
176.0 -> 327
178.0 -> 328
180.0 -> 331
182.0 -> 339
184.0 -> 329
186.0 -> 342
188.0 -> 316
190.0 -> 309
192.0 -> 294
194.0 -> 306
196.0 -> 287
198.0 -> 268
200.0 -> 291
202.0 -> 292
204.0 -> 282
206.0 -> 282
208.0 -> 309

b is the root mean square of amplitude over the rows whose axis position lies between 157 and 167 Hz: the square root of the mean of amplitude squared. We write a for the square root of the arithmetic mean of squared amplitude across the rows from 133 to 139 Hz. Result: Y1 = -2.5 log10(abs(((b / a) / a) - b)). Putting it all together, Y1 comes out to -6.33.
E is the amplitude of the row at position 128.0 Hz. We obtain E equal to 257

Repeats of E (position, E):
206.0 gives 282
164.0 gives 327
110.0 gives 279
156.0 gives 346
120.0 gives 265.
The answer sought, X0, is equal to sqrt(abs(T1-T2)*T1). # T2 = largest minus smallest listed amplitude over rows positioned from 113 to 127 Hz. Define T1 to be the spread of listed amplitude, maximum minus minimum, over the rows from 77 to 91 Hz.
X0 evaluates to 29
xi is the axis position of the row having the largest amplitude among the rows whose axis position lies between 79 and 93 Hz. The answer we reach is 84.0 Hz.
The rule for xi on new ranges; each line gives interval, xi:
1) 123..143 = 140.0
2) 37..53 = 52.0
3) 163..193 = 186.0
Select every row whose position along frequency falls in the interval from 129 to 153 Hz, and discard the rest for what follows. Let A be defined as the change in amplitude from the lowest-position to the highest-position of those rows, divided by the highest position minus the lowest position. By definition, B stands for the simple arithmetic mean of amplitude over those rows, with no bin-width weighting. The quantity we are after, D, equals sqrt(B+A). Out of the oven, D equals 18.1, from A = 3.2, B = 323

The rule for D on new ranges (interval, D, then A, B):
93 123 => 16.6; -1.6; 278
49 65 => 18.3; 1.2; 333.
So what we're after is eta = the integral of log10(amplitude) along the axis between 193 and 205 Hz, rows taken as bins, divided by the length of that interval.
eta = 2.46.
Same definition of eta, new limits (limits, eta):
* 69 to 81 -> 2.49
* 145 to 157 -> 2.54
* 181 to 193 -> 2.51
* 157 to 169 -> 2.53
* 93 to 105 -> 2.46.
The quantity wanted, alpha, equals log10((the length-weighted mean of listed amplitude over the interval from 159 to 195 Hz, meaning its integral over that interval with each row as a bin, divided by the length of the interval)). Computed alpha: 2.51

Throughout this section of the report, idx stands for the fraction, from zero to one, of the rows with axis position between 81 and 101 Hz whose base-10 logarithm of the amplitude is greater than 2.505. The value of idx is 0.1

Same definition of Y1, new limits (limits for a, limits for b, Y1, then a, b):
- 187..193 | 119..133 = -6.05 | 306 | 263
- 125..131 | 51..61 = -6.31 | 264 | 335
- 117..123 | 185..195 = -6.24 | 259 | 314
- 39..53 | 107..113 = -6.12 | 328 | 281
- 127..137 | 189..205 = -6.16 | 291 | 291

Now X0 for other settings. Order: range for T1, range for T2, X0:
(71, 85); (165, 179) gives 29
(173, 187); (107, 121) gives 13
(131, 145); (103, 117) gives 25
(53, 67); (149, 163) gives 5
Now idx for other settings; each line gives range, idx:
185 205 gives 0.1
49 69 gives 0.9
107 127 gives 0.0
